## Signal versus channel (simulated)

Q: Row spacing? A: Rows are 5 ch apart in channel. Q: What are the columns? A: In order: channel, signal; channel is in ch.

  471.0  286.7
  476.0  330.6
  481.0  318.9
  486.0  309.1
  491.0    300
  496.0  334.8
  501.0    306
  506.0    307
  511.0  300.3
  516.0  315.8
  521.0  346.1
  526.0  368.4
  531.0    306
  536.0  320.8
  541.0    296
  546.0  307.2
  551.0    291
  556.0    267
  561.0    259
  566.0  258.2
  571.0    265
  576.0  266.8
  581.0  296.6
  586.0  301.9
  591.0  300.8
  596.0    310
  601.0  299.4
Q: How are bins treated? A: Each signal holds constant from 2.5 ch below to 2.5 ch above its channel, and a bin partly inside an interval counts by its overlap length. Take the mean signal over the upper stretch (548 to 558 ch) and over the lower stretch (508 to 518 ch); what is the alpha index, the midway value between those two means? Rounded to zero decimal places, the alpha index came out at 294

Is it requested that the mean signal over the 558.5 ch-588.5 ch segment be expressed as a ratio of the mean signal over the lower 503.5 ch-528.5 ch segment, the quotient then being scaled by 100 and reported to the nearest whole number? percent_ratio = 84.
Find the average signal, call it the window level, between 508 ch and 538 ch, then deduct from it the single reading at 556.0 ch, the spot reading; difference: 59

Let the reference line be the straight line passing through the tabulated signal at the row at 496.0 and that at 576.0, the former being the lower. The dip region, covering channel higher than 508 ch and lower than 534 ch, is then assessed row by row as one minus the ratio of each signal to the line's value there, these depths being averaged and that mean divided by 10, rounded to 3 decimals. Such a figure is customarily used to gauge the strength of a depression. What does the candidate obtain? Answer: -0.004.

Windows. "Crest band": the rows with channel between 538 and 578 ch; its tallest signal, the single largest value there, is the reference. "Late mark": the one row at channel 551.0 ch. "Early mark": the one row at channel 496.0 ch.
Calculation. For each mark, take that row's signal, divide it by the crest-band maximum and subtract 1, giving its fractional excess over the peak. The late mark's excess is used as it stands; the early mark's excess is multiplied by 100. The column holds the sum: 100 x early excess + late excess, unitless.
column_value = 9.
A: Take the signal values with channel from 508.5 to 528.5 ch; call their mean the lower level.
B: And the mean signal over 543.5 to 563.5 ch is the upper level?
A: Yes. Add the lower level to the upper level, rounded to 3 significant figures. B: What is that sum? 614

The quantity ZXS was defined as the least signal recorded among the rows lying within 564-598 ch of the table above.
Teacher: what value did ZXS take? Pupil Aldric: 258.2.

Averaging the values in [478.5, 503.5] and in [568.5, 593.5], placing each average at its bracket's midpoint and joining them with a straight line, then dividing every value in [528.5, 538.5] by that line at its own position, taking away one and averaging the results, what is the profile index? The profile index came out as 0.04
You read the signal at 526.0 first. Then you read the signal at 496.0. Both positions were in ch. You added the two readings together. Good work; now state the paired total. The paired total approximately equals 703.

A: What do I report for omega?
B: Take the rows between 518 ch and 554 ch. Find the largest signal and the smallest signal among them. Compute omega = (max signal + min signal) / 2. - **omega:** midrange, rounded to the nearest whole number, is 330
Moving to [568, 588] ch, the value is 283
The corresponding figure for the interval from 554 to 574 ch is 263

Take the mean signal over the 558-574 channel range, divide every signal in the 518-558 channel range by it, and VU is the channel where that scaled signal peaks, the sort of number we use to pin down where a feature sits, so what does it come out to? 526.0 ch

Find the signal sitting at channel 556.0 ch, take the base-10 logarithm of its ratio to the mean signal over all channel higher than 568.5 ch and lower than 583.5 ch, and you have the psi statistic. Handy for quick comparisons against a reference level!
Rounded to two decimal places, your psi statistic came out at -0.01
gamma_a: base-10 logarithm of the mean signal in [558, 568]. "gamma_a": 2.413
